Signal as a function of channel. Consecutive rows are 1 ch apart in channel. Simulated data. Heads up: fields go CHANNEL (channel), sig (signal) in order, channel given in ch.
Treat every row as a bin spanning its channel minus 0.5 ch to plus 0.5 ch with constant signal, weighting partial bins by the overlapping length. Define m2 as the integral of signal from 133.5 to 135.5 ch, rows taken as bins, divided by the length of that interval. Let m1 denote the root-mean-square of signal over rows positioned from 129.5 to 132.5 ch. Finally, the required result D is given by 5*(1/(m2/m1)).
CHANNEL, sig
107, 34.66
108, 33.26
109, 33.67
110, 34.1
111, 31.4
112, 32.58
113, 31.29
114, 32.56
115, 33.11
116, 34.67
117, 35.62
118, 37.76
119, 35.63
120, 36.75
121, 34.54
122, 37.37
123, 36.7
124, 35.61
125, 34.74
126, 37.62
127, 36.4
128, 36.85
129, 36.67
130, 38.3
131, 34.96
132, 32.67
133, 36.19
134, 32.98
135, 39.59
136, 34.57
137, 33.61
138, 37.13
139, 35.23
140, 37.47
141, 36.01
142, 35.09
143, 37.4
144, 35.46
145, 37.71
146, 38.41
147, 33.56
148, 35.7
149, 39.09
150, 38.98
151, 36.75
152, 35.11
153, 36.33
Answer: 4.88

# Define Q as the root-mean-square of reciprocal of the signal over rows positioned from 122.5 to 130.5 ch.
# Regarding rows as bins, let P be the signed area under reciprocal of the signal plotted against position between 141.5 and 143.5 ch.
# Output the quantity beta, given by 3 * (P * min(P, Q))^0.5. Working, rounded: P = 0.055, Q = 0.0273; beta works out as 0.12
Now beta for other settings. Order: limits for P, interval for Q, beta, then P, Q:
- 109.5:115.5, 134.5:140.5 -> 0.21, 0.185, 0.0277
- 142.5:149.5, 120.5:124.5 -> 0.22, 0.191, 0.0278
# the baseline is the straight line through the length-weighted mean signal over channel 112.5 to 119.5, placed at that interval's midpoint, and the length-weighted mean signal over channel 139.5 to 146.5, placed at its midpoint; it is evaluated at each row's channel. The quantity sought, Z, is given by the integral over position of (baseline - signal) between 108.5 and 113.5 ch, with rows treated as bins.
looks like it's 6.6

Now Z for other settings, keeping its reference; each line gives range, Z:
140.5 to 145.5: 2.3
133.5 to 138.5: 3.0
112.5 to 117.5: 4.2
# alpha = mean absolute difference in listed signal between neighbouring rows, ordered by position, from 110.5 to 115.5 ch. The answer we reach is 1.07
